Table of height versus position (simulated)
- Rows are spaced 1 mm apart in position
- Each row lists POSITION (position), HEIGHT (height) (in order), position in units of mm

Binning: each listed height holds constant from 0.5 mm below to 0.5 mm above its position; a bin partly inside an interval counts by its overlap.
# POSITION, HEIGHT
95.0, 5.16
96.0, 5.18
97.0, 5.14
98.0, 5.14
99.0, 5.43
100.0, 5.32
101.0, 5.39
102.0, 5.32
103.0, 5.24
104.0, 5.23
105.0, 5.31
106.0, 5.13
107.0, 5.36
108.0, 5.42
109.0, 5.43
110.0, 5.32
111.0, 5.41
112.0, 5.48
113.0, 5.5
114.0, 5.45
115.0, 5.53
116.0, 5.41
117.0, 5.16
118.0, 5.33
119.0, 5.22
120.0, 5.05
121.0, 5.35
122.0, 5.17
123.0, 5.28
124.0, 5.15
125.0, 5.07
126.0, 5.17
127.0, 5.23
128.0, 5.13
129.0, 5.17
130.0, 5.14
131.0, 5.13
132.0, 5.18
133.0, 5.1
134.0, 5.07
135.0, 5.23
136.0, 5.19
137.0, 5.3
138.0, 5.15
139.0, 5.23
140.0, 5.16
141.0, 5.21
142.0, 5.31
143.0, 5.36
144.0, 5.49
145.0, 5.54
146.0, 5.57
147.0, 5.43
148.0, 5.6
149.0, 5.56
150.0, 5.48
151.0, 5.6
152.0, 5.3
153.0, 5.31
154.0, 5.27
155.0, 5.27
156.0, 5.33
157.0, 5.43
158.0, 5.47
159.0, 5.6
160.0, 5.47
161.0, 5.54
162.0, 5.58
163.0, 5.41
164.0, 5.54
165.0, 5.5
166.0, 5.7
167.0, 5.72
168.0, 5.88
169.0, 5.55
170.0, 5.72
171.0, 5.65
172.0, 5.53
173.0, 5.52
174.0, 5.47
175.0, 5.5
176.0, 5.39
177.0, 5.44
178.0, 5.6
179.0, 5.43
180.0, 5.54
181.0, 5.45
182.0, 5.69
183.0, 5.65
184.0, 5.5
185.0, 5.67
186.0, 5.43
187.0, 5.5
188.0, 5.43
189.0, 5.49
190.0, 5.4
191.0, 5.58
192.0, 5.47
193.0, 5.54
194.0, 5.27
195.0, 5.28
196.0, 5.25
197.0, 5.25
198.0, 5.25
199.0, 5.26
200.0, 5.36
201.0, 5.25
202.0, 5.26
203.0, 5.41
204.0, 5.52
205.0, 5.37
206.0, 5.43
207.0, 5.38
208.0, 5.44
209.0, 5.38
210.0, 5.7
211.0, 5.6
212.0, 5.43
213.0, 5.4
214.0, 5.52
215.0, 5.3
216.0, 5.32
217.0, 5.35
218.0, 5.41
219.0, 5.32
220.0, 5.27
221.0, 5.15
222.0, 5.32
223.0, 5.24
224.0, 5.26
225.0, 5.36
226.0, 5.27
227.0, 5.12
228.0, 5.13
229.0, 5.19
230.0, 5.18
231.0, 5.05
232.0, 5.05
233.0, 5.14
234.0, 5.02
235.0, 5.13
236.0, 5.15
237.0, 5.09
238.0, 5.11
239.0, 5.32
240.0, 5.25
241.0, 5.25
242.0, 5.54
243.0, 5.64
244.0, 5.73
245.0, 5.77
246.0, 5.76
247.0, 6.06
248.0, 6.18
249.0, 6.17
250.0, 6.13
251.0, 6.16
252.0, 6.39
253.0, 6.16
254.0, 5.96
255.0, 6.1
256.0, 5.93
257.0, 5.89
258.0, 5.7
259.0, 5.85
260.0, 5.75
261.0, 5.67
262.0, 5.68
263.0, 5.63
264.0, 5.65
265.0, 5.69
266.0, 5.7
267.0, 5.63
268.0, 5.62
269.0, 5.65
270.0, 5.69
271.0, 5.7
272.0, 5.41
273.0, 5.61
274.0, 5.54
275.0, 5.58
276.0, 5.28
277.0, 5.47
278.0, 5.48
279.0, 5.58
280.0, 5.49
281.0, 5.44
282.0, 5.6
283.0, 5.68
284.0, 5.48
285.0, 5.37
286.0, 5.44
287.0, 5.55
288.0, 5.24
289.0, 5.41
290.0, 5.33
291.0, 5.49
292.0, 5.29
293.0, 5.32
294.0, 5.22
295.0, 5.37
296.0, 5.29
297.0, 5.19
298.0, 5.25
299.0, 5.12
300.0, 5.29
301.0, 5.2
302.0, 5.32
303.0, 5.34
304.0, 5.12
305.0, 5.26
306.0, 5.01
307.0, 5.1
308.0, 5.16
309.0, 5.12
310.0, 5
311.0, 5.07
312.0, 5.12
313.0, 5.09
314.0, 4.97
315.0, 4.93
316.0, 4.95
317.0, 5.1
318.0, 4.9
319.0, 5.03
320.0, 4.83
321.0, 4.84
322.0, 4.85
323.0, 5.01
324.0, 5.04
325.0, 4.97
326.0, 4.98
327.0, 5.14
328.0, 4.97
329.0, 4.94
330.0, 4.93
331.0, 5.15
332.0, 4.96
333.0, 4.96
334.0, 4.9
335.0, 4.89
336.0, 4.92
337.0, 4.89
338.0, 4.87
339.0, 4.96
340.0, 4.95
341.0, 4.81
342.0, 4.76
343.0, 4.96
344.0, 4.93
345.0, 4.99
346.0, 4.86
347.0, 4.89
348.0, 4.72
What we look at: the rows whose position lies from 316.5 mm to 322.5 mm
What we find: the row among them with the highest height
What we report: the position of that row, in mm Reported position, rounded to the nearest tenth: 317.0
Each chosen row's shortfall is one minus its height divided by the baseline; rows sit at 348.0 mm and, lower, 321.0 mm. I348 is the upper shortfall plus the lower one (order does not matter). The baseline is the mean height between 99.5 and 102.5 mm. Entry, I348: 0.21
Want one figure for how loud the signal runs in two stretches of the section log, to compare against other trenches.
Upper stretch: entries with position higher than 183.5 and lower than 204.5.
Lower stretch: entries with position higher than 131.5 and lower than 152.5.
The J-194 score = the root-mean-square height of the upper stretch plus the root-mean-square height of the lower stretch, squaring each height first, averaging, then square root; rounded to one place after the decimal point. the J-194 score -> 10.7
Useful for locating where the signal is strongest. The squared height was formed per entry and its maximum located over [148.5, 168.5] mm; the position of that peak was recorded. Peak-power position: 168.0 mm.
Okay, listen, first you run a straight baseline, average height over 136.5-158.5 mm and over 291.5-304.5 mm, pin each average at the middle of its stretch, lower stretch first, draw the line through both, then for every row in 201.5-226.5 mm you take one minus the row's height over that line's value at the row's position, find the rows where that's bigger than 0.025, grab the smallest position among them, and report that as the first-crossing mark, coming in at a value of 221.0 mm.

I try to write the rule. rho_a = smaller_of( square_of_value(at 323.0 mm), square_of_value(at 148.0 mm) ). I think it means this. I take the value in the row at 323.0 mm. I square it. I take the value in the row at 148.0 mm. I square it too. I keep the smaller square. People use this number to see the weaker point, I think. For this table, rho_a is 25.1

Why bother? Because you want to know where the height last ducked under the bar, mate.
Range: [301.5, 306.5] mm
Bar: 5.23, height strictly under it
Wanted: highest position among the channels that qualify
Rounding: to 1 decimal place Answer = 306.0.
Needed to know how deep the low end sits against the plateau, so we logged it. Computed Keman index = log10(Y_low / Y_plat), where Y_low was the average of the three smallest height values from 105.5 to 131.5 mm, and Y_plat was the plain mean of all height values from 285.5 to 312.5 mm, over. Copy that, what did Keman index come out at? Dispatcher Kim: -0.014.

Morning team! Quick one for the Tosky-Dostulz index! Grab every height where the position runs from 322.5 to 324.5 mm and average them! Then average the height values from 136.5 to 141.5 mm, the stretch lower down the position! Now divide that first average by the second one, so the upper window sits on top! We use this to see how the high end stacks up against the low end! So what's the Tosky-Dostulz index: 0.96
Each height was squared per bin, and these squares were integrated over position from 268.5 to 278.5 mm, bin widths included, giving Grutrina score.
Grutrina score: 307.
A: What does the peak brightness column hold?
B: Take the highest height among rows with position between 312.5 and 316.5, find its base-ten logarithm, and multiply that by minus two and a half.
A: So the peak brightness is -1.77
